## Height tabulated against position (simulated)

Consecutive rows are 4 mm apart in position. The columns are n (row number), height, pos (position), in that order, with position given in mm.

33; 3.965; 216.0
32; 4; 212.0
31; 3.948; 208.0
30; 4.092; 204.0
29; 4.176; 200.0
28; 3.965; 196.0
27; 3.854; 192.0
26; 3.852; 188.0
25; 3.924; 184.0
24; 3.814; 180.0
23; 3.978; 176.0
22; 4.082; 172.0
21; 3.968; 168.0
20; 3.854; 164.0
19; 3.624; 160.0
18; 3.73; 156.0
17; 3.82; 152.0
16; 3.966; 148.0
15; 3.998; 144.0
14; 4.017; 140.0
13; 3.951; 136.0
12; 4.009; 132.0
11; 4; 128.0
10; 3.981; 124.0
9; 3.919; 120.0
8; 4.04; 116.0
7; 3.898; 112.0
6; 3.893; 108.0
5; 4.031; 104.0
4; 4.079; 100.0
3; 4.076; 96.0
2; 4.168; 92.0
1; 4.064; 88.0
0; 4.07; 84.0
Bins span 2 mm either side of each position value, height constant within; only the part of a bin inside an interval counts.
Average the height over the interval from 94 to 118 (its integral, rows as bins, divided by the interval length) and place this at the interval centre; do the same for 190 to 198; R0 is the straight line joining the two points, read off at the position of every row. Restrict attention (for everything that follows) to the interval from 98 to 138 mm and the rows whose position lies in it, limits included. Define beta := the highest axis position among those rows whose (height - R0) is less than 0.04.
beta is 136.0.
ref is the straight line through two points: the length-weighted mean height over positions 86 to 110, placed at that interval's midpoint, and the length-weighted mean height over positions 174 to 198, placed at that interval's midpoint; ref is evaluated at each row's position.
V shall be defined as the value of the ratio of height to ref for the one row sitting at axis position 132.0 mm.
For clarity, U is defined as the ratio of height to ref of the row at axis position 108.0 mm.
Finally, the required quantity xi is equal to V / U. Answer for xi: 1.04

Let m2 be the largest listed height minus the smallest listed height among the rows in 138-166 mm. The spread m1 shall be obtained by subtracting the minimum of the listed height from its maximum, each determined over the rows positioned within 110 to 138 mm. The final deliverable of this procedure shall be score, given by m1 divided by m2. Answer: 0.4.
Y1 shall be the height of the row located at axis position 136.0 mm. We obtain 3.951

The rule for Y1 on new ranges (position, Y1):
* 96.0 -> 4.076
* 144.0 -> 3.998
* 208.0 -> 3.948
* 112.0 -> 3.898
